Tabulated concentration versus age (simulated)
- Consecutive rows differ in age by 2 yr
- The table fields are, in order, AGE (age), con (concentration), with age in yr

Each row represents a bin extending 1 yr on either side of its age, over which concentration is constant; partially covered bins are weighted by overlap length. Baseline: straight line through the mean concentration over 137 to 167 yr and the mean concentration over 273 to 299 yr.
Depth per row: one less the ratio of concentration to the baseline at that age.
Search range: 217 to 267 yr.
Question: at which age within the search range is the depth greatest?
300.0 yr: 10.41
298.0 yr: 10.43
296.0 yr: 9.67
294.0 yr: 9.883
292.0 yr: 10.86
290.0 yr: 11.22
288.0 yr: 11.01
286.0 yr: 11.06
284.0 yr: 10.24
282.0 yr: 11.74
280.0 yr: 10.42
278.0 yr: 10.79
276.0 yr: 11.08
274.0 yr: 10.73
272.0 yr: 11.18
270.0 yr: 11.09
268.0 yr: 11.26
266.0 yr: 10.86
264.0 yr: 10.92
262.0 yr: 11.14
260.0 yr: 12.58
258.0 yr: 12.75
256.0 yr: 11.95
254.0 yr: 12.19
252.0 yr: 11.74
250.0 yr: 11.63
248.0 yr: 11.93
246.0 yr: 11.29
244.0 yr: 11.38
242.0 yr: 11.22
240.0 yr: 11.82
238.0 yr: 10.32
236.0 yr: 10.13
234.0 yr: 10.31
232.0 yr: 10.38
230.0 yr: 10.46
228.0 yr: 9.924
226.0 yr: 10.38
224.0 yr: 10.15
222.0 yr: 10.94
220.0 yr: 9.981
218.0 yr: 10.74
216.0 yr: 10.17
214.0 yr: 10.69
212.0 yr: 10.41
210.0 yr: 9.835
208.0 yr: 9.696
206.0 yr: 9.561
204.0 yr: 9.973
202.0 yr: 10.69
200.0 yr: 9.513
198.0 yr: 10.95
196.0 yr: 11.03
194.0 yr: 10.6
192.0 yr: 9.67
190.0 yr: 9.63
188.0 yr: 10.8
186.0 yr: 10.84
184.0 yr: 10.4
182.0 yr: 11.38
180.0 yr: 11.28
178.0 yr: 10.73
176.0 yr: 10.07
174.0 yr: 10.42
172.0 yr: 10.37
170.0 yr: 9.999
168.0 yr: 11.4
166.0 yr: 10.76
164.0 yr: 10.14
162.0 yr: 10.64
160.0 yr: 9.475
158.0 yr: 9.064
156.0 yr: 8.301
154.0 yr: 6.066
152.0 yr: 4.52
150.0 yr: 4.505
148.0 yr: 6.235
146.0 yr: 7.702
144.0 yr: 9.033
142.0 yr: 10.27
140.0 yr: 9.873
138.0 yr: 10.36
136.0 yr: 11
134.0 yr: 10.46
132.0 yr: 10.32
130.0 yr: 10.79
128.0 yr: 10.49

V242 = 228.0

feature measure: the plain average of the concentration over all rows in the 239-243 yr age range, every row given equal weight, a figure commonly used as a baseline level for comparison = 11.5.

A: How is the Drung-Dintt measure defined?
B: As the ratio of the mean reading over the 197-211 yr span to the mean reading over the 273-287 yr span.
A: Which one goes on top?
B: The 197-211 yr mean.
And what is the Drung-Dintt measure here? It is 0.92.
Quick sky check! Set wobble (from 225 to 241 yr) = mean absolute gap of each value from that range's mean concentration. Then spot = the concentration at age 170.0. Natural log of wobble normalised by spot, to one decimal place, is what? -3.4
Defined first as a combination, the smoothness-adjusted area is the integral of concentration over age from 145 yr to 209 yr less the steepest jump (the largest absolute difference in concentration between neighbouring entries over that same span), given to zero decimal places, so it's 611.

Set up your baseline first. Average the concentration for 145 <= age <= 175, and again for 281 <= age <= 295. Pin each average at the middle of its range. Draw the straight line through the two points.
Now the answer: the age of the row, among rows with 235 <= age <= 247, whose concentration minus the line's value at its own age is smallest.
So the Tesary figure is 236.0 yr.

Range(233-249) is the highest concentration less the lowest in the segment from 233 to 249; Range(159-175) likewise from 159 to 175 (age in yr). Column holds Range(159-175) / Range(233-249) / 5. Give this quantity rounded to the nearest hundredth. 0.21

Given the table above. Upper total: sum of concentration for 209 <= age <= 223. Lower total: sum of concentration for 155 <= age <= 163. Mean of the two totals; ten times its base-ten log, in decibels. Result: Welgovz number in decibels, 17.4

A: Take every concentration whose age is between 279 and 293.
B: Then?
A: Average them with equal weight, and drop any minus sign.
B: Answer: 10.9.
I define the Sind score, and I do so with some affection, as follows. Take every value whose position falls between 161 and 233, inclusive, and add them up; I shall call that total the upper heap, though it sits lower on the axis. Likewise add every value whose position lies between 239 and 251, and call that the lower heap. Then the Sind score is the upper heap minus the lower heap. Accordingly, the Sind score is 305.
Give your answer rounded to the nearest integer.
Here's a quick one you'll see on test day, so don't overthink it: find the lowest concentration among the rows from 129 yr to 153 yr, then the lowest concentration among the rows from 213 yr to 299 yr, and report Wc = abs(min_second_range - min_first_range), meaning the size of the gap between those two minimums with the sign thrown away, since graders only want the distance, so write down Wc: 5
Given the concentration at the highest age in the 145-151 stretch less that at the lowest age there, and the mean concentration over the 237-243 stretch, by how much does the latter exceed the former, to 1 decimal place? 14.3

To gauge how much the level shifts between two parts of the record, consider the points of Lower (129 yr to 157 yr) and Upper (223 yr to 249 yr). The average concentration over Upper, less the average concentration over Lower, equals 2.2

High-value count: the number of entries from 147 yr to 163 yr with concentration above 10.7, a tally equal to 0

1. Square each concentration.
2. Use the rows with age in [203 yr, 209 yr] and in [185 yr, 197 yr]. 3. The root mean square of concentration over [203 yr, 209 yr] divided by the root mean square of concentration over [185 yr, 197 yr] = 0.93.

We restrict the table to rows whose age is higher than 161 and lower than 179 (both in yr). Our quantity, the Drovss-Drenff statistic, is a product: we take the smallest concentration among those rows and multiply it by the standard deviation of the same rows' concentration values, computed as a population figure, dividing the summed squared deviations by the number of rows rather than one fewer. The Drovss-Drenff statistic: 4.1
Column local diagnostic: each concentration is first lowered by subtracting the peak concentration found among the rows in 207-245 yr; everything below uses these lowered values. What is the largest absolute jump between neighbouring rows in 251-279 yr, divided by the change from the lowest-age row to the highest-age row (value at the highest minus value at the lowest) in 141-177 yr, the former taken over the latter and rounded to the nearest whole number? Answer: -7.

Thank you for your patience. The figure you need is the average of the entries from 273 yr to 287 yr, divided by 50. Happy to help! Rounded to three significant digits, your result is 0.217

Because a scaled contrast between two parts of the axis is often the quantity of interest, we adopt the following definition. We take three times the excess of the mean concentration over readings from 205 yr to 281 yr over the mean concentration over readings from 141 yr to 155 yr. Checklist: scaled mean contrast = 12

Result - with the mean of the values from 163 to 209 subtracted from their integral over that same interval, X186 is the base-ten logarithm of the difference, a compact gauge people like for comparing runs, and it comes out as 2.672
